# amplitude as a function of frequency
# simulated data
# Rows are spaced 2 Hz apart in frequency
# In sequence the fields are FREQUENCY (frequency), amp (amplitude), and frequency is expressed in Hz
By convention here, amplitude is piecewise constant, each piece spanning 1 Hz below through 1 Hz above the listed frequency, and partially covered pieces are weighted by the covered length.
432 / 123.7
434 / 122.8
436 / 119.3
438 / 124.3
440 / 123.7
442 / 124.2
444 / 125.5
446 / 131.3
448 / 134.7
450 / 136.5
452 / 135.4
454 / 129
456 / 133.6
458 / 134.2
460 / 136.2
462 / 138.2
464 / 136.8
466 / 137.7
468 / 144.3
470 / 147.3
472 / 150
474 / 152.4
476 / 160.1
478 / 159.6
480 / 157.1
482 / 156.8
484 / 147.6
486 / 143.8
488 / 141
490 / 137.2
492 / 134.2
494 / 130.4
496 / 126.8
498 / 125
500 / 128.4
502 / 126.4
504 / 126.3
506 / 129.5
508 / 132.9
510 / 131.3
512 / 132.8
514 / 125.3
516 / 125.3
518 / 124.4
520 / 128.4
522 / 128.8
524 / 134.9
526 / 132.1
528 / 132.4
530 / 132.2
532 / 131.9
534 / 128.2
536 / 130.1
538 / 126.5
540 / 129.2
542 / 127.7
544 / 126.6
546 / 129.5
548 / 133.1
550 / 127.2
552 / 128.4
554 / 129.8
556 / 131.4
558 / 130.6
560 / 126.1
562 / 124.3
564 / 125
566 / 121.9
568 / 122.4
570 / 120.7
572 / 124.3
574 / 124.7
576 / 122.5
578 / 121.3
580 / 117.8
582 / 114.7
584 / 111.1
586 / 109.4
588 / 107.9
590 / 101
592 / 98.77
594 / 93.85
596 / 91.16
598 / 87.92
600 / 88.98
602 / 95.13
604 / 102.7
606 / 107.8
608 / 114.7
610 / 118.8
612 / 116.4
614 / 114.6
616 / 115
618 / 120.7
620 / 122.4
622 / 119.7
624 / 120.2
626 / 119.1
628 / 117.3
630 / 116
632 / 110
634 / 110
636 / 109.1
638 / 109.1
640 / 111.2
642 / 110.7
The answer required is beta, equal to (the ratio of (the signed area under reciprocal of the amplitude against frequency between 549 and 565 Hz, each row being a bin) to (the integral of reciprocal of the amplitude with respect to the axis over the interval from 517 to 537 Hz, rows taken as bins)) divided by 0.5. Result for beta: 2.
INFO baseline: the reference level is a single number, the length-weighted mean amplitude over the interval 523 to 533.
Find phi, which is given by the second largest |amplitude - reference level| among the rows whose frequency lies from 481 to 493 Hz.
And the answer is 15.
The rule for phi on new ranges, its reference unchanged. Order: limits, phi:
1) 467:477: 20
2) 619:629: 14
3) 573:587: 22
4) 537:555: 6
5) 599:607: 38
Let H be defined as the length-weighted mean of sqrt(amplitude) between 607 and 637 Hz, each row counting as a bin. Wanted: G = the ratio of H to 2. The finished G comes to 5.4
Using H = 10.8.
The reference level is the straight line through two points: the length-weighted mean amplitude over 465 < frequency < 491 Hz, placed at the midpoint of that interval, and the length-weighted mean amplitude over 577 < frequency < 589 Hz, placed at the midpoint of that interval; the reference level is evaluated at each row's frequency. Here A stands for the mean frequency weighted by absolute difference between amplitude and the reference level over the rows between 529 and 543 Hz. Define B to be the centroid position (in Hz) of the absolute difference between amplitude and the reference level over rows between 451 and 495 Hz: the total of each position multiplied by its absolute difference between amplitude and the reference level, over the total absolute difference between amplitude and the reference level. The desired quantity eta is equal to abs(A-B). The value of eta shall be 68.6 Hz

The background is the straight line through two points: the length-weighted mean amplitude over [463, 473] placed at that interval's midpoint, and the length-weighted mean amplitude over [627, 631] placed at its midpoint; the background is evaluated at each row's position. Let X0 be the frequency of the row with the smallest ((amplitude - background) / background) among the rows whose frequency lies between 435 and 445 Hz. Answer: 436 Hz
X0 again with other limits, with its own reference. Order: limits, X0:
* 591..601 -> 598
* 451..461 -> 454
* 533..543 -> 538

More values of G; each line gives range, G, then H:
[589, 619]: 5.1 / 10.2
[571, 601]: 5.2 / 10.4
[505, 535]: 5.7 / 11.4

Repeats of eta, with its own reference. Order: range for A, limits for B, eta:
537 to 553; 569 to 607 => 44.4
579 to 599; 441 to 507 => 126.8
